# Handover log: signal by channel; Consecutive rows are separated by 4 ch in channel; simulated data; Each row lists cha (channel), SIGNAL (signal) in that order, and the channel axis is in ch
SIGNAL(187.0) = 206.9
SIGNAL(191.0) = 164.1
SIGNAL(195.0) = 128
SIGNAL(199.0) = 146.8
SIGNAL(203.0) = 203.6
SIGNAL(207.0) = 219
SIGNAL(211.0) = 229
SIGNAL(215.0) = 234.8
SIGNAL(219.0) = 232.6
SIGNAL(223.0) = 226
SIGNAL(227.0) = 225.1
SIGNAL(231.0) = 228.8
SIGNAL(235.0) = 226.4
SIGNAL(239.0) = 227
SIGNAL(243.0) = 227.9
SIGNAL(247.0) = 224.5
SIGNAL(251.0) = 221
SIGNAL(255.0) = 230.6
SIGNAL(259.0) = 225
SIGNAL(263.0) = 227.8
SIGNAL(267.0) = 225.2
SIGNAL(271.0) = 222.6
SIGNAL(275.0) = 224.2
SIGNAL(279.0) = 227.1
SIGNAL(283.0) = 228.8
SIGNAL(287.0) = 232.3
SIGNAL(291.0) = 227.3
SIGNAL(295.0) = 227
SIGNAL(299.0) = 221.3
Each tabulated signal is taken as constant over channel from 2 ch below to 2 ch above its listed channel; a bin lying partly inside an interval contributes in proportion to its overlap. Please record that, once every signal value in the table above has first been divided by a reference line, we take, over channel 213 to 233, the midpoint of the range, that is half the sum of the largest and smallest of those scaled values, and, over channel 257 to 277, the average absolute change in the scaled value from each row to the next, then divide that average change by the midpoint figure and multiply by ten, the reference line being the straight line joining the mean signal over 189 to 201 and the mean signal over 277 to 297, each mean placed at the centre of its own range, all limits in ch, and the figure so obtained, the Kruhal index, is 0.14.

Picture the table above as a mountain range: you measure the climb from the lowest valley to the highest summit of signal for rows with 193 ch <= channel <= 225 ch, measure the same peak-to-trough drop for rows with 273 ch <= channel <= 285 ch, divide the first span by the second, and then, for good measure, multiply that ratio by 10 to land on 232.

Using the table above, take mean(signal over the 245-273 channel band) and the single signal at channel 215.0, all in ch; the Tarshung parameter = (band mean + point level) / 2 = 230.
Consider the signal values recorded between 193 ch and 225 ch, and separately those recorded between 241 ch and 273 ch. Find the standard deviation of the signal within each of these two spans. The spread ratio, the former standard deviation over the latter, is 13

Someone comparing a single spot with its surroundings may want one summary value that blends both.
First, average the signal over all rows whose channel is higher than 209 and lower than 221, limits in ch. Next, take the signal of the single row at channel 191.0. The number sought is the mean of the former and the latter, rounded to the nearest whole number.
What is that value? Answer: 198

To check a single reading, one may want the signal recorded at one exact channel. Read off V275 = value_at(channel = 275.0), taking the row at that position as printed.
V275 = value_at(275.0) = 224.2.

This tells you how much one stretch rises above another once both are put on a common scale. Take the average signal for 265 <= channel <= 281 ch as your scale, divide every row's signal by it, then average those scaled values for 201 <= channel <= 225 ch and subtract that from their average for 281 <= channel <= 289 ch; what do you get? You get 0.028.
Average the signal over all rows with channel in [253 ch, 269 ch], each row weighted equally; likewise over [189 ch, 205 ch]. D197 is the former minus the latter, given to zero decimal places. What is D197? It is 67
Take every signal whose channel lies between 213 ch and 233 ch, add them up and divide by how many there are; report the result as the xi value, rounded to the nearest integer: 229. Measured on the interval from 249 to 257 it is 226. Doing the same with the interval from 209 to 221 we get 232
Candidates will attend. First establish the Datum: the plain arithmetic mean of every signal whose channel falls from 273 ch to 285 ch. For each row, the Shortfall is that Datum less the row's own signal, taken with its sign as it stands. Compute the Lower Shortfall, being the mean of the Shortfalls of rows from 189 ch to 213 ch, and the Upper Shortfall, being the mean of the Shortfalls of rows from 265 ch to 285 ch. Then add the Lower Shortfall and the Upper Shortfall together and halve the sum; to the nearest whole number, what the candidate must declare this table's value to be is 23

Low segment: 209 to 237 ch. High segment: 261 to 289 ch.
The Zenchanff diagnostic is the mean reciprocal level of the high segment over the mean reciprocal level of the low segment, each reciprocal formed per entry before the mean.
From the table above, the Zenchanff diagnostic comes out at 1.01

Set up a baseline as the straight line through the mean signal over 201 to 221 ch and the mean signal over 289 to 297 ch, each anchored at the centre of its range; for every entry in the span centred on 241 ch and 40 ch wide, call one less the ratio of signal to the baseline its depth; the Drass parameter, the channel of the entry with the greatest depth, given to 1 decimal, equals 251.0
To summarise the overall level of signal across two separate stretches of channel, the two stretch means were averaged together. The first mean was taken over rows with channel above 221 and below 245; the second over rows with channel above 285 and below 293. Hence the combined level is 228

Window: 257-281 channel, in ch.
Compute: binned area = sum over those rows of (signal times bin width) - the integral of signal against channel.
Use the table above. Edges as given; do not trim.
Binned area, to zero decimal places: 5408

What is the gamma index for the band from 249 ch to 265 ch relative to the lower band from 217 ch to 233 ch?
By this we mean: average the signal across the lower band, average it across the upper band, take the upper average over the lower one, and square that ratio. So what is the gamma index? 0.98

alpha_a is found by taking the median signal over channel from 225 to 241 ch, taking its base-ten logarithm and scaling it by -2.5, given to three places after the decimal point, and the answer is -5.889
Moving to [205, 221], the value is -5.908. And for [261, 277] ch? -5.879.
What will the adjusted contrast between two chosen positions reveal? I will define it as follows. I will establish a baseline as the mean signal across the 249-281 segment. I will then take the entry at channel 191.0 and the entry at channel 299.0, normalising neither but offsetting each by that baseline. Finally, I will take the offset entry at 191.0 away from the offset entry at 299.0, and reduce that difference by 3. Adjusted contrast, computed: 54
